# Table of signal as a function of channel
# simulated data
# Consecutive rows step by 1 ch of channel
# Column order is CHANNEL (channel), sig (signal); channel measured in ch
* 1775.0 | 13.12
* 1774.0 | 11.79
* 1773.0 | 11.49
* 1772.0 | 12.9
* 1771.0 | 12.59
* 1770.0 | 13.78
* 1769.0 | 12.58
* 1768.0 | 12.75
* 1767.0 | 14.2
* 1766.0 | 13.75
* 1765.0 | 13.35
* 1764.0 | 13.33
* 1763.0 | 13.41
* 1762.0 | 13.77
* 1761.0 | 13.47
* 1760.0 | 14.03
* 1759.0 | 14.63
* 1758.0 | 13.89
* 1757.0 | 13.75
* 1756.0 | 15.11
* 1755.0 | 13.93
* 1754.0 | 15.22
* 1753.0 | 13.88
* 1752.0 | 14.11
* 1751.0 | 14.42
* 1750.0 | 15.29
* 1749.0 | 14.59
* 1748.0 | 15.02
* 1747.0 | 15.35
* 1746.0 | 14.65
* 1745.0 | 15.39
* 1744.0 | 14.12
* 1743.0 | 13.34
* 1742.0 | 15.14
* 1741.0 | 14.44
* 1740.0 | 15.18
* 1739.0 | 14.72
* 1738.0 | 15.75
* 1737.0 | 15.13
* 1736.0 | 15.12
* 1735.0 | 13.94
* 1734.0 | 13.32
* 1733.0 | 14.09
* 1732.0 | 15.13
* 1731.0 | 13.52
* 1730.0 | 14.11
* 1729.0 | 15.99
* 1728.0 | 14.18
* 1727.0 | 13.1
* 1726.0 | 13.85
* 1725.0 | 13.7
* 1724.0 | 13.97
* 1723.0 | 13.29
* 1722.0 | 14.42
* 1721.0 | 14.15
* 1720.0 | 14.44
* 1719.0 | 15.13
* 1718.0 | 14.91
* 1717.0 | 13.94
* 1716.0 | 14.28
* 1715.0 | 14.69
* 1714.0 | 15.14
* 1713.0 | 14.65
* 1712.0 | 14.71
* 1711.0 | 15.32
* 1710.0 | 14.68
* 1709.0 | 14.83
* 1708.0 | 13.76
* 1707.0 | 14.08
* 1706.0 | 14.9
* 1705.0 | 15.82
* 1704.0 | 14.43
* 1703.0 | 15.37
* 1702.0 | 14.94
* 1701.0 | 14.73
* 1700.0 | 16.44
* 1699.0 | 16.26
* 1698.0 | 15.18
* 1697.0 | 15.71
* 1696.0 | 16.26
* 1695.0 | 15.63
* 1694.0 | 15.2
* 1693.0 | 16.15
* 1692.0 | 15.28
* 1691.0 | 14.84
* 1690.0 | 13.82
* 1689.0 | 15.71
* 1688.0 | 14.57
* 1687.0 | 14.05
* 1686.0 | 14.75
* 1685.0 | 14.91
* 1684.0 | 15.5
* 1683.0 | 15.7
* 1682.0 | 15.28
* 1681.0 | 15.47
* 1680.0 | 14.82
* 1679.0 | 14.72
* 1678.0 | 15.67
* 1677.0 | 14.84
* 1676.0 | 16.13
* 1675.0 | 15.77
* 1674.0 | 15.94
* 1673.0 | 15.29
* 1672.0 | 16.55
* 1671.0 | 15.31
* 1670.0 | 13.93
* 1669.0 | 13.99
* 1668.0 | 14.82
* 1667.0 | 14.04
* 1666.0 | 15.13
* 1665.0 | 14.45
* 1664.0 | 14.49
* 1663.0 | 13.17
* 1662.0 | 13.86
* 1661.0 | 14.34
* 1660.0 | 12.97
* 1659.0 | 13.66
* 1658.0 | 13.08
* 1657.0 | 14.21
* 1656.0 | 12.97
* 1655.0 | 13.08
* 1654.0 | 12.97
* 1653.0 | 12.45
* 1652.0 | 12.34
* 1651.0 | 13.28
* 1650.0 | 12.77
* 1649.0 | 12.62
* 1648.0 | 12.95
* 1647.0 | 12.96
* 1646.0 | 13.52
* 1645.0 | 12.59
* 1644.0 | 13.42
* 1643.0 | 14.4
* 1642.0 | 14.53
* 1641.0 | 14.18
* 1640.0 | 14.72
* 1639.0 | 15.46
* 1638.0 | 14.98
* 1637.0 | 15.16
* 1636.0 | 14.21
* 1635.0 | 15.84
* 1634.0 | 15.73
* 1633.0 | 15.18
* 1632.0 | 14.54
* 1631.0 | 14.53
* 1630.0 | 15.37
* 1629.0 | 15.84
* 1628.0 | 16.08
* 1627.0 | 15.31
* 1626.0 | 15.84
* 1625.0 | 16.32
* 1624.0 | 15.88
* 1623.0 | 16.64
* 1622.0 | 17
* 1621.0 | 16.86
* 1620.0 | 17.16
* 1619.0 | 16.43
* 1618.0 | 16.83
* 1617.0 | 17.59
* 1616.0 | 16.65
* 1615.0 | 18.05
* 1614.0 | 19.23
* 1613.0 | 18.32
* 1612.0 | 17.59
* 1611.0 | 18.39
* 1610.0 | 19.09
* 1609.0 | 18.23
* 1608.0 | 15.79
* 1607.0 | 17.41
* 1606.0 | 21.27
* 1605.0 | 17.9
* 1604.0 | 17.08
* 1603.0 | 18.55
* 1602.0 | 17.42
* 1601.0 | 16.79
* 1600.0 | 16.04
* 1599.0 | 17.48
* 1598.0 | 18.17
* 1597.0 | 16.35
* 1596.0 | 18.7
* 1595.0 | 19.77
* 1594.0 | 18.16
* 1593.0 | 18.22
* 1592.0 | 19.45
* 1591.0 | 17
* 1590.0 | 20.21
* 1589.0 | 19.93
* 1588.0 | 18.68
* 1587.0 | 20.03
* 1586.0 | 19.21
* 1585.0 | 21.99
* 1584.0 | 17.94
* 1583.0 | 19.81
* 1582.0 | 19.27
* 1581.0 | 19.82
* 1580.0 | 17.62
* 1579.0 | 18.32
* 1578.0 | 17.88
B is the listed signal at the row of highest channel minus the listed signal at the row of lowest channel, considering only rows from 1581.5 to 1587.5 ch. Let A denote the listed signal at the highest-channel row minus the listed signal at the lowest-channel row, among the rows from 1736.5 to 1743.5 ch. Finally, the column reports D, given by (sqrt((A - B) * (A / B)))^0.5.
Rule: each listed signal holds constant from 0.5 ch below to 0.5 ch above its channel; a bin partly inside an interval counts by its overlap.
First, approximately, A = -1.8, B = 0.76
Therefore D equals 1.57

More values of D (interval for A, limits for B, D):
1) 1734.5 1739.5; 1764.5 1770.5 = 0.89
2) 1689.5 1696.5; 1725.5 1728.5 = 1.99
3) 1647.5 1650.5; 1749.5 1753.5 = 0.63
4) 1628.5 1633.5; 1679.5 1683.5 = 1.04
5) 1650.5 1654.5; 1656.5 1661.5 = 1.01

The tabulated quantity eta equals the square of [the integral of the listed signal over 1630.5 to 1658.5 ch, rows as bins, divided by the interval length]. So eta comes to 193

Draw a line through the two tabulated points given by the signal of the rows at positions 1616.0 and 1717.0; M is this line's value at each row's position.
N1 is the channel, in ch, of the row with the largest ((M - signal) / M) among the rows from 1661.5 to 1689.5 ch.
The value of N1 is 1663.0 ch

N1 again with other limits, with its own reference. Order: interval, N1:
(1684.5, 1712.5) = 1690.0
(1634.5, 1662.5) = 1652.0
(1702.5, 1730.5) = 1727.0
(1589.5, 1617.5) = 1608.0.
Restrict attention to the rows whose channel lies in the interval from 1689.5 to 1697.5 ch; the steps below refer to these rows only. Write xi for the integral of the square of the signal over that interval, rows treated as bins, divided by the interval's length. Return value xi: 237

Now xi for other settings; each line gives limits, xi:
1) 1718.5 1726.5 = 200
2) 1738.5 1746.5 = 214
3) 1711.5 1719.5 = 216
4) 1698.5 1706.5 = 236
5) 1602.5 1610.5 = 332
